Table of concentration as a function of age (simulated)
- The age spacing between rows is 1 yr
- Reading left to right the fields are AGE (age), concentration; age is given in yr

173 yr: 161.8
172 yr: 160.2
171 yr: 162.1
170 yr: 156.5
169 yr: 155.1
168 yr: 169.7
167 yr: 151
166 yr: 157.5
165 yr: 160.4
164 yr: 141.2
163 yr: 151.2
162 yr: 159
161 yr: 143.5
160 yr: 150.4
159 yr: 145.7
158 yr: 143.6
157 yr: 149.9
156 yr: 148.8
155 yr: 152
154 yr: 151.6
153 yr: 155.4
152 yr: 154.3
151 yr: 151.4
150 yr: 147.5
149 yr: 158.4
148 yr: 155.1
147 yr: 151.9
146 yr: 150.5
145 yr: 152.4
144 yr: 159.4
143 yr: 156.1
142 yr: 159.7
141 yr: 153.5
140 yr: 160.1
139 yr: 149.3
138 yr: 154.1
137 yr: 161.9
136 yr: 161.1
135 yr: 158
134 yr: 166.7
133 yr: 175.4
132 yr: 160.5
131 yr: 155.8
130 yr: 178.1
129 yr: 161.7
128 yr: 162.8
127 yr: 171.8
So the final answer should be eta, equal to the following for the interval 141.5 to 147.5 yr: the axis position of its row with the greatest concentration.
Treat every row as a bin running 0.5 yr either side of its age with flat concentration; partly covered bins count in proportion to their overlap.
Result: 142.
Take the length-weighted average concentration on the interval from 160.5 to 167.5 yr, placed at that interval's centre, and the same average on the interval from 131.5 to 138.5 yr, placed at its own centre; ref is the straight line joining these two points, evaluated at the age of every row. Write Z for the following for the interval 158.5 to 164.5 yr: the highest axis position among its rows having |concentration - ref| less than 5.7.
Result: 163 yr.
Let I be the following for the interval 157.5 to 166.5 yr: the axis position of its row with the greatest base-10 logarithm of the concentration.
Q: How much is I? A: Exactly 165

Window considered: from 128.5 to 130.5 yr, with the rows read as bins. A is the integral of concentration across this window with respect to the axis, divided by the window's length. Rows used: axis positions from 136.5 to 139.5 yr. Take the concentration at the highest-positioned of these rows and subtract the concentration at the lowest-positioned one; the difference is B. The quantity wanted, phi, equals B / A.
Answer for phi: -0.07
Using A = 170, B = -13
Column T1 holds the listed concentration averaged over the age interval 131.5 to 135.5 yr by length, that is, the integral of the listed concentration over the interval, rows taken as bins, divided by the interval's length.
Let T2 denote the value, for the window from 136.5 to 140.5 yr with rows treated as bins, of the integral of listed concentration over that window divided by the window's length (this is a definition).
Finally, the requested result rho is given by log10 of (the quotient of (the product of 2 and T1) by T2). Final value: 0.32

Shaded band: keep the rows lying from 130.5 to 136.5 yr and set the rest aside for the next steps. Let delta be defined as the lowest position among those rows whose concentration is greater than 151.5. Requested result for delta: 131 yr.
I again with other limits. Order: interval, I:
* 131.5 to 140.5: 133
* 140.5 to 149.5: 142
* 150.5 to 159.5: 153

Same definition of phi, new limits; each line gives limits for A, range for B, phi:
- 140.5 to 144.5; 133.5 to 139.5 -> -0.11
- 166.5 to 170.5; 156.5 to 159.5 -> -0.03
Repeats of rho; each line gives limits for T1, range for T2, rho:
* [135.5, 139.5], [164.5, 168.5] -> 0.29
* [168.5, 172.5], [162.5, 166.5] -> 0.32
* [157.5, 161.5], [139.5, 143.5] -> 0.27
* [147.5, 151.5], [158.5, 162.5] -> 0.31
